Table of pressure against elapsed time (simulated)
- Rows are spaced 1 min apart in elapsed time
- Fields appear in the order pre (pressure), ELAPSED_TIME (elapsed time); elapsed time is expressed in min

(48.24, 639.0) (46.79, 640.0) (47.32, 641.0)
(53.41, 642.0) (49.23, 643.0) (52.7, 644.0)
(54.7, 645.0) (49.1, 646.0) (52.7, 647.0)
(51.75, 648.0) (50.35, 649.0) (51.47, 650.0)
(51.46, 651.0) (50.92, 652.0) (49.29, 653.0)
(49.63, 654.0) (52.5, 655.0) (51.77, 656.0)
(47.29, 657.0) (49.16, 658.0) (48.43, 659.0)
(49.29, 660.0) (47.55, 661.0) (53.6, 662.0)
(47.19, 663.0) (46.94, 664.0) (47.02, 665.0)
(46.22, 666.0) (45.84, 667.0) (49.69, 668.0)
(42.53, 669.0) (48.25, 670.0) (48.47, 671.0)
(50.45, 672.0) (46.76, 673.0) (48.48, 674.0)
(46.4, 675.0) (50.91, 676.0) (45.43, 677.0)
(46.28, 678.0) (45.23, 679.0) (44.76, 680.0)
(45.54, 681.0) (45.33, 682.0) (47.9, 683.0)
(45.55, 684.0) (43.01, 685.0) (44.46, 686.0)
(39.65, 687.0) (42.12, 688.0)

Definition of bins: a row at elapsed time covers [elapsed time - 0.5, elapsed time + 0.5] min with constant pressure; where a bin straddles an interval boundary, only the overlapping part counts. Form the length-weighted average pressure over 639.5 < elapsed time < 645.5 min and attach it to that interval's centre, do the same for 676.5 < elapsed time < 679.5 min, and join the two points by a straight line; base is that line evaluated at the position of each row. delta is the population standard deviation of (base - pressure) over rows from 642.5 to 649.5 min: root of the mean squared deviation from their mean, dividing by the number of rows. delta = 1.9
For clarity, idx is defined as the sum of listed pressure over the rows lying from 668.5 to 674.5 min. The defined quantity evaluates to 285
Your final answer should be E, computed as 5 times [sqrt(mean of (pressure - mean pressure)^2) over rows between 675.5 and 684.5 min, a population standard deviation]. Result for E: 9.2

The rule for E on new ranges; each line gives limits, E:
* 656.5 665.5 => 10.0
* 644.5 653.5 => 8.1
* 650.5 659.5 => 8.1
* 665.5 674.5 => 11.2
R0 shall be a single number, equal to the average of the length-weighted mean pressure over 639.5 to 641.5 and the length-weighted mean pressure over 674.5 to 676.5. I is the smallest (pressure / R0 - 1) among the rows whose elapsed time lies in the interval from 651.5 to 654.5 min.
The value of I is 0.030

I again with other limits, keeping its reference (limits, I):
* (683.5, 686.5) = -0.101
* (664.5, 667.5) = -0.042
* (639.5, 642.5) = -0.022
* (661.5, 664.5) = -0.019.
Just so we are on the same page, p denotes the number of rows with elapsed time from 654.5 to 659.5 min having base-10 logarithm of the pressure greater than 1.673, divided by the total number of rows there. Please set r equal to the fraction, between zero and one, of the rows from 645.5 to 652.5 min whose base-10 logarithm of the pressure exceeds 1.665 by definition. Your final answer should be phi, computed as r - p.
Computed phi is 0.0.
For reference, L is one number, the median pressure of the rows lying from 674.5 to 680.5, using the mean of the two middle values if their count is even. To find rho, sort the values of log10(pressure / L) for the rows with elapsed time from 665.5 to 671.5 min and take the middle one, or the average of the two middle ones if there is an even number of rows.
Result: 0.01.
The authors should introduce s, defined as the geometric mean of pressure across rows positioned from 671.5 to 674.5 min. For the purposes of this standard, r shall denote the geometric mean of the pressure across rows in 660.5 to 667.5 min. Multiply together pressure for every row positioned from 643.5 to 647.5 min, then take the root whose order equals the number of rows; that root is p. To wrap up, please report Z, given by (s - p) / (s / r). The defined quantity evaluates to -4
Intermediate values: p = 52.3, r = 47.7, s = 48.5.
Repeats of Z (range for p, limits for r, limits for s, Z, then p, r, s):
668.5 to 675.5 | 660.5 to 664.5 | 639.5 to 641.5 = 0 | 47.3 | 48.7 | 47.1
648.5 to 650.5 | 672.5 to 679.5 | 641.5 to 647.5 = 1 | 50.9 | 47.0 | 51.9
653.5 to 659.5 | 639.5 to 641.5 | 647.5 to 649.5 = 1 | 49.8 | 47.1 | 51.0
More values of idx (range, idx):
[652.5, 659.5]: 348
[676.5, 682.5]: 273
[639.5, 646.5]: 353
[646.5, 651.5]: 258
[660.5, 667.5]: 334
